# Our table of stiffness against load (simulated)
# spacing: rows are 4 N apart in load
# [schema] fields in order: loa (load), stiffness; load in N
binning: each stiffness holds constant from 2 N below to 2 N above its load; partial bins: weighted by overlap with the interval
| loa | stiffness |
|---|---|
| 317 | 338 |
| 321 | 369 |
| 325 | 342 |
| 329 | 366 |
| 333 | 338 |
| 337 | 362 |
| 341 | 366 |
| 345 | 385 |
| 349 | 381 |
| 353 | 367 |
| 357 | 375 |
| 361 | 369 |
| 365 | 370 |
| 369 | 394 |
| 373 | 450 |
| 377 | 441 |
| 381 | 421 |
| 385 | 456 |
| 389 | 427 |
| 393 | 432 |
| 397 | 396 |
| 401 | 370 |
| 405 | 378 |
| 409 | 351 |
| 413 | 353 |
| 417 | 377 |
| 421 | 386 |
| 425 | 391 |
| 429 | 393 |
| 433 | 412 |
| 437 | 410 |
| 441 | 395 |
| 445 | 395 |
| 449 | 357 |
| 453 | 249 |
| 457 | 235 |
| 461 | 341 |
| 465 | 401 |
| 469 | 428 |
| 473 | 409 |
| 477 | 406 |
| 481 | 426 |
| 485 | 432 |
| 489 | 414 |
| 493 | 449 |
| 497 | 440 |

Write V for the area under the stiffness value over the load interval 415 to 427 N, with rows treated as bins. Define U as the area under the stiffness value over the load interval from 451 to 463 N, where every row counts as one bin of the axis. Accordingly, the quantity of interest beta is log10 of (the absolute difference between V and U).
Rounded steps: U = 3300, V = 4616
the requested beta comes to 3.12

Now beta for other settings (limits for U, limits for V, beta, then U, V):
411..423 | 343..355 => 1.83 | 4464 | 4532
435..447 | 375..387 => 2.67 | 4800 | 5272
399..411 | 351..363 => 1.68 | 4396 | 4444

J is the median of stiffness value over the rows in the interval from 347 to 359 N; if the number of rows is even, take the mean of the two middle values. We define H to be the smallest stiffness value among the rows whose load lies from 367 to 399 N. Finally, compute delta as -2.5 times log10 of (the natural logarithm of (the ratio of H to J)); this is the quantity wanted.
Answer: 3.3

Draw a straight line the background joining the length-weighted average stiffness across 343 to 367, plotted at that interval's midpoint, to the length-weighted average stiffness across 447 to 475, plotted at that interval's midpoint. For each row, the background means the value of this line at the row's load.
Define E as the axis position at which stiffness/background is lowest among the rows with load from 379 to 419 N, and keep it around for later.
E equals 409 N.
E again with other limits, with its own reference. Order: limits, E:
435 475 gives 457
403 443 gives 409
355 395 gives 361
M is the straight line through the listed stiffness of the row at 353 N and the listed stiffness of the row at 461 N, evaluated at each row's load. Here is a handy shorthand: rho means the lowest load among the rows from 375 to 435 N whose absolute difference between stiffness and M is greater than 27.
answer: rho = 377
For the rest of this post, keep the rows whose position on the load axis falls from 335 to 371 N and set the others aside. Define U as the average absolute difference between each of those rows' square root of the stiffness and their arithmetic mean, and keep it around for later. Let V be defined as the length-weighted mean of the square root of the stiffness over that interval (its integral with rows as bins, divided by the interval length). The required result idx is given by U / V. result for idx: 0.011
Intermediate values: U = 0.22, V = 19.3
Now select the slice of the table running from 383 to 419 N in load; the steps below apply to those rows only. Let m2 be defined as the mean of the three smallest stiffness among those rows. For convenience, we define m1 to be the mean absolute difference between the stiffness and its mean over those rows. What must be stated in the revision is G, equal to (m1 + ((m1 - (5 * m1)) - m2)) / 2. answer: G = -225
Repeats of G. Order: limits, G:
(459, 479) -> -225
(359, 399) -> -229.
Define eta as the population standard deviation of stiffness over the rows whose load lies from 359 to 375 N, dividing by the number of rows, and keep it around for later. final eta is 33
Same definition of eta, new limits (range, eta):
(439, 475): 66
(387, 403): 25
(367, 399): 21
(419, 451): 16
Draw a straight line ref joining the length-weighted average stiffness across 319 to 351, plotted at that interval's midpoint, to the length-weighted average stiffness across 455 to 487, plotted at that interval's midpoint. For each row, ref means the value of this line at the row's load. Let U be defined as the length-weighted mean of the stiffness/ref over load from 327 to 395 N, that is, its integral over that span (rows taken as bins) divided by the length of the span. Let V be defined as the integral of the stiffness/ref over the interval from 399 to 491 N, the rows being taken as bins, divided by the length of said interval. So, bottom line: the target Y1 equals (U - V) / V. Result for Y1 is 0.08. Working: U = 1.07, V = 0.99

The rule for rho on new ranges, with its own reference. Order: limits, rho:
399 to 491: 421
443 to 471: 445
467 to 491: 469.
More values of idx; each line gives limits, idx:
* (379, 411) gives 0.037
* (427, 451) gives 0.016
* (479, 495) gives 0.012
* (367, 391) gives 0.020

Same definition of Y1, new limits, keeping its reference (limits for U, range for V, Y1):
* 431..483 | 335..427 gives -0.07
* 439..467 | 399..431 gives -0.11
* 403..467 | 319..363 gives -0.04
